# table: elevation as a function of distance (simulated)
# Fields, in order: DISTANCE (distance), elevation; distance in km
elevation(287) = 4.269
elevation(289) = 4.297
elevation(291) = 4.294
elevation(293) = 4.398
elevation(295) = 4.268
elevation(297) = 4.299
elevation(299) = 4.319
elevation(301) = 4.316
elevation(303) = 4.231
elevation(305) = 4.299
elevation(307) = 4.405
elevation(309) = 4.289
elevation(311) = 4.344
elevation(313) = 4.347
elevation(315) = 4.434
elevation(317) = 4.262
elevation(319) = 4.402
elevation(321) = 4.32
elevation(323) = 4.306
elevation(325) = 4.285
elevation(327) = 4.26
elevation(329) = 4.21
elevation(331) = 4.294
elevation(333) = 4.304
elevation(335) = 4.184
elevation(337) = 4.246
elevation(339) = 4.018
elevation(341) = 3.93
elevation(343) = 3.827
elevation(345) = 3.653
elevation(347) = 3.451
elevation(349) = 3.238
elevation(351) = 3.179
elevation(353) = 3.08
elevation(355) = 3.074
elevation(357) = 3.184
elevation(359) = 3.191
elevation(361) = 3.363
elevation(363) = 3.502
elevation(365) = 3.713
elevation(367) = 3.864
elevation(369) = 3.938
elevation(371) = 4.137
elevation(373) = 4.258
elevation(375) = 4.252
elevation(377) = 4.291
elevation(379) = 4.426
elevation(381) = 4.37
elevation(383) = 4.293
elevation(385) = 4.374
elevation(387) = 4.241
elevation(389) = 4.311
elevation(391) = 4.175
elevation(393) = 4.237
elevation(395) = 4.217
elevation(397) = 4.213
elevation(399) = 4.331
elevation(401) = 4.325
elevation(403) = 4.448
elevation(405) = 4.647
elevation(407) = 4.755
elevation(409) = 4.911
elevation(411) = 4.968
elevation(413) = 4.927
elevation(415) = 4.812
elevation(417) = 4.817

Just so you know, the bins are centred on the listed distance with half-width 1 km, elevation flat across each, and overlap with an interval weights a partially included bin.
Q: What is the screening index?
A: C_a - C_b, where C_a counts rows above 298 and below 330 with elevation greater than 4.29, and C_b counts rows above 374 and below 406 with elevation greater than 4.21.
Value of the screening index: -5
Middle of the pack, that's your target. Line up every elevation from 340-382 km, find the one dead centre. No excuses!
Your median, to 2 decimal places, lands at 3.71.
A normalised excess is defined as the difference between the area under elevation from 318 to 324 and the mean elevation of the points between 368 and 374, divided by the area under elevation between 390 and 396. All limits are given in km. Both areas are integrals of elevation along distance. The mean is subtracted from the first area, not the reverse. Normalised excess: 0.87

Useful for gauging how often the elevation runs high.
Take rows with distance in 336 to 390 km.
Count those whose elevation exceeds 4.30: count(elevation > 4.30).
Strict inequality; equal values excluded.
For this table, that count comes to 4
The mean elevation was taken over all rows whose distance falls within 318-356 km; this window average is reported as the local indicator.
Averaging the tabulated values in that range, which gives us 3.91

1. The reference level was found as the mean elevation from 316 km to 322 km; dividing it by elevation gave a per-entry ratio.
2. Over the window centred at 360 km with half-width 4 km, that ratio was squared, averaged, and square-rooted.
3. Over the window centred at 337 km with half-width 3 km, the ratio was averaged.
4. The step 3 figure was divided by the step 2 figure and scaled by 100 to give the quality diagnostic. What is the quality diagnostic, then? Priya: 80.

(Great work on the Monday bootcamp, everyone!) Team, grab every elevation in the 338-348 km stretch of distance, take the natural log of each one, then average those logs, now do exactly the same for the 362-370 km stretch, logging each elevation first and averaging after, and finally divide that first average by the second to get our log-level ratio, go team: 1.00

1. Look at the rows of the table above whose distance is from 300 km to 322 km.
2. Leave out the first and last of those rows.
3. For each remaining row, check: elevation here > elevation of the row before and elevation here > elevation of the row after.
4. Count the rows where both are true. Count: 3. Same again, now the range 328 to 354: 2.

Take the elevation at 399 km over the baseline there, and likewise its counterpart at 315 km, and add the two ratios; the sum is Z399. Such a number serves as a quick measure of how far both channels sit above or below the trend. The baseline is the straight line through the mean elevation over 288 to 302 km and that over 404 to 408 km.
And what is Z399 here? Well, 1.94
